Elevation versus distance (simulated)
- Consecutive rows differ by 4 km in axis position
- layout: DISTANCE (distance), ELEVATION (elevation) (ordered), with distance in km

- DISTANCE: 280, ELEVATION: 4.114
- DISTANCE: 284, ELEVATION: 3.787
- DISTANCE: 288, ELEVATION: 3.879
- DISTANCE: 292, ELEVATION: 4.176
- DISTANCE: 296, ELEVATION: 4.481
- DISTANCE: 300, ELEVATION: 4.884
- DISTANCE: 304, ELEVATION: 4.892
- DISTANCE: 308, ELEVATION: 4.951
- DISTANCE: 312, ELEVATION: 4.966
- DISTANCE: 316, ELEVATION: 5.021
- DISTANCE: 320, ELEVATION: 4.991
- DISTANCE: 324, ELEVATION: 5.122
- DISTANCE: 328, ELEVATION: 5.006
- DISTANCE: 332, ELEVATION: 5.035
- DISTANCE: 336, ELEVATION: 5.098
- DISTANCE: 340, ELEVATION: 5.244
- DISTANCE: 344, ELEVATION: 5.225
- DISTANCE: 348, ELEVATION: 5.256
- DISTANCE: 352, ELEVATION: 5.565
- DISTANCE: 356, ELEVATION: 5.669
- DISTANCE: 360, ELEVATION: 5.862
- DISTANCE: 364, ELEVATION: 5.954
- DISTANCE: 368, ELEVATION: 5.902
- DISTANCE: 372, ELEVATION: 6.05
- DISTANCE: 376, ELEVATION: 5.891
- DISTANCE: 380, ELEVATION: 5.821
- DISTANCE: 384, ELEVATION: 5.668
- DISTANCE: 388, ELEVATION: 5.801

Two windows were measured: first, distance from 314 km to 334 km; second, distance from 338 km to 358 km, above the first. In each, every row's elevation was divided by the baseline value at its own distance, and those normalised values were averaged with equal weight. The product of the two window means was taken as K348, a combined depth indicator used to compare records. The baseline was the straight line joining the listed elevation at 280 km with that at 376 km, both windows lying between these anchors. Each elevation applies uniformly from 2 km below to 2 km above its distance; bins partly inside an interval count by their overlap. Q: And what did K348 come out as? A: 1.03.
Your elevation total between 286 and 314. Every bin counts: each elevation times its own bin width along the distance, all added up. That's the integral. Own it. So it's 129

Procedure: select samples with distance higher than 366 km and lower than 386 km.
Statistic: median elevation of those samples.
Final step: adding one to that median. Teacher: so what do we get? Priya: 6.9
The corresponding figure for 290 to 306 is 5.7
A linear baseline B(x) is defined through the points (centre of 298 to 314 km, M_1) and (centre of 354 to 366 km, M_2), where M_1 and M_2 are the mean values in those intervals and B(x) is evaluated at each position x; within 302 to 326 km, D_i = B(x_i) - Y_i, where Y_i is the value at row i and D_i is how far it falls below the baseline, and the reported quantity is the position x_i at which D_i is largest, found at 320 km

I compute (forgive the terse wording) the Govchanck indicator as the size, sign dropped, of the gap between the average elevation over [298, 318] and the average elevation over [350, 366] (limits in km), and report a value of 0.8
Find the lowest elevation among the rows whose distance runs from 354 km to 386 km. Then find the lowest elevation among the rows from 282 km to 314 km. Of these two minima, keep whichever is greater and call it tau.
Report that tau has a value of 5.7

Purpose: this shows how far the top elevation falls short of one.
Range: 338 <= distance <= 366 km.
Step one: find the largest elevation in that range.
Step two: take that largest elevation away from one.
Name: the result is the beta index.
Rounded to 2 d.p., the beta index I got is -4.95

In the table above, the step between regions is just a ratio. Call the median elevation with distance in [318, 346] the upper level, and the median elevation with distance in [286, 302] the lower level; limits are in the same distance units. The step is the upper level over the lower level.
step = 1.18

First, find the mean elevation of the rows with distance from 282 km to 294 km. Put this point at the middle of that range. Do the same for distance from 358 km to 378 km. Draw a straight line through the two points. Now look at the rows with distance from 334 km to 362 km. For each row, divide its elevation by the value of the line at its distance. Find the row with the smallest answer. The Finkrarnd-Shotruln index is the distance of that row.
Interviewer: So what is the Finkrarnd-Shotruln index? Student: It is 348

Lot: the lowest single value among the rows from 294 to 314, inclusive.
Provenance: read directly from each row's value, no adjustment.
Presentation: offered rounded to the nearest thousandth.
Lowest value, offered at 4.481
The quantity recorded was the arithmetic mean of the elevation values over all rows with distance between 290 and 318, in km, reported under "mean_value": 4.77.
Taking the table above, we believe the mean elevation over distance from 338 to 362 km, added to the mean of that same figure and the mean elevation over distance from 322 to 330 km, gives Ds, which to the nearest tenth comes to 10.7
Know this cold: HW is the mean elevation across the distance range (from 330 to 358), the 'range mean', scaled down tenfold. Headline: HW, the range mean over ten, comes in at 0.53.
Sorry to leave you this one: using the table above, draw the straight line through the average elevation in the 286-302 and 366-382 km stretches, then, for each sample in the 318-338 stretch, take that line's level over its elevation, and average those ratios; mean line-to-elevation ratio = 0.99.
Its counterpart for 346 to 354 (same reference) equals 1.01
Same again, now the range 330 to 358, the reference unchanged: 1.01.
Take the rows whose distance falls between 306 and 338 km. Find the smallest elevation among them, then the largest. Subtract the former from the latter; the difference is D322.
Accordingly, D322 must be 0.171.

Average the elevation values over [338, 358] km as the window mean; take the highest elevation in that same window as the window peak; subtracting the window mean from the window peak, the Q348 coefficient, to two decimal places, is 0.28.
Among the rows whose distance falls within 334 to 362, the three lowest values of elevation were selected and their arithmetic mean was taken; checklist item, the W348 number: 5.19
